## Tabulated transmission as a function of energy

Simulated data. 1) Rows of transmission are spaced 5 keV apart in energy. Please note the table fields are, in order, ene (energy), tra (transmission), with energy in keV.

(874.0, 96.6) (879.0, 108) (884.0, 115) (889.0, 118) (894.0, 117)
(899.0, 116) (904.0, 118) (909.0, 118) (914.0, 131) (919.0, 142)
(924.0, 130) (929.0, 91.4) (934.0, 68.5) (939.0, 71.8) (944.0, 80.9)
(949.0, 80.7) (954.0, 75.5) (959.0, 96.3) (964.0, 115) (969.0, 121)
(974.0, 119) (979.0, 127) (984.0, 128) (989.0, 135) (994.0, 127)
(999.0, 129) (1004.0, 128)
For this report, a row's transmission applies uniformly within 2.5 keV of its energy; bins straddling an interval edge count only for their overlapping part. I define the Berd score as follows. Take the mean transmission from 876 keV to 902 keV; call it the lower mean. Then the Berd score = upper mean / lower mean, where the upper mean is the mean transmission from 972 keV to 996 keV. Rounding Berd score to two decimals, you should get 1.11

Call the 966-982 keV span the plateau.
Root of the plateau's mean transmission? 11.1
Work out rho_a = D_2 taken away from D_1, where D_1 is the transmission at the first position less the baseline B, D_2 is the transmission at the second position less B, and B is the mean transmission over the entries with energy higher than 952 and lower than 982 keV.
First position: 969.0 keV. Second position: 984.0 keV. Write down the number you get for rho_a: -7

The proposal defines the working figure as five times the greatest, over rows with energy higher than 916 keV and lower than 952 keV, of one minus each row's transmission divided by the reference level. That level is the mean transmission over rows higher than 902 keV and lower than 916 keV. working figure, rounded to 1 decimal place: 2.2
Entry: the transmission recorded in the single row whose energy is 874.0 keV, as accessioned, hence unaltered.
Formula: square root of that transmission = 9.8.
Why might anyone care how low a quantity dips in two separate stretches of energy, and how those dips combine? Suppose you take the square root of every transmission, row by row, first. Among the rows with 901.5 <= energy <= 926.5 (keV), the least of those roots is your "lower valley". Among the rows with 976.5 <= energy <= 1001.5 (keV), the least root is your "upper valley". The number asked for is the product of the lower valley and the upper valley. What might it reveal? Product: 122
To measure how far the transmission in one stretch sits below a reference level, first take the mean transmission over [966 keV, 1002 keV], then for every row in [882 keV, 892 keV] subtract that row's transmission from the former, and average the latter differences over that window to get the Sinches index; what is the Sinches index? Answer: 10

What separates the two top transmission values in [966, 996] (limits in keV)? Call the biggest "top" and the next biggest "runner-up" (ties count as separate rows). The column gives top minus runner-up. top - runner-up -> 7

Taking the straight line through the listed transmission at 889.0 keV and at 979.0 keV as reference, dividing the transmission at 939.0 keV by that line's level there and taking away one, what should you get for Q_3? -0.42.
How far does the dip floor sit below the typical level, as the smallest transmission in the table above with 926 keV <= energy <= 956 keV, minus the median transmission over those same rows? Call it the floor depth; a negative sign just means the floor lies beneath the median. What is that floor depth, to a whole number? -10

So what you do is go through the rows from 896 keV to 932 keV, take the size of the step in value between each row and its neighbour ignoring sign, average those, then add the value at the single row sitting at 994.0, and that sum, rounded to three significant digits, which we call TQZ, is 140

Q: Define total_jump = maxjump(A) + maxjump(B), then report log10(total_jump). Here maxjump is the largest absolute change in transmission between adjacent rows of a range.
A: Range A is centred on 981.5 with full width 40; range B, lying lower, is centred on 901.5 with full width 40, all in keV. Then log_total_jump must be 1.3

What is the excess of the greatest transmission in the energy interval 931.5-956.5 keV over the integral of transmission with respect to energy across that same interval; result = -1806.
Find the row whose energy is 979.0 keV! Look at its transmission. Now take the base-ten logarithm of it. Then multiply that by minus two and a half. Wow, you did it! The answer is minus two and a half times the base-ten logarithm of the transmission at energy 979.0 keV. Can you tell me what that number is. -5.26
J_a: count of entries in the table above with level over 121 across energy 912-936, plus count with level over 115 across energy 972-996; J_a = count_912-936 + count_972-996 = 8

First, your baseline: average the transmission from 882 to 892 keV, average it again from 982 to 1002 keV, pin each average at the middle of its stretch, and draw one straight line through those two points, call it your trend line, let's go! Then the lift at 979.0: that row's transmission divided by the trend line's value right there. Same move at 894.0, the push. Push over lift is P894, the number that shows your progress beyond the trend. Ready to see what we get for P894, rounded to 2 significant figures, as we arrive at 1.0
